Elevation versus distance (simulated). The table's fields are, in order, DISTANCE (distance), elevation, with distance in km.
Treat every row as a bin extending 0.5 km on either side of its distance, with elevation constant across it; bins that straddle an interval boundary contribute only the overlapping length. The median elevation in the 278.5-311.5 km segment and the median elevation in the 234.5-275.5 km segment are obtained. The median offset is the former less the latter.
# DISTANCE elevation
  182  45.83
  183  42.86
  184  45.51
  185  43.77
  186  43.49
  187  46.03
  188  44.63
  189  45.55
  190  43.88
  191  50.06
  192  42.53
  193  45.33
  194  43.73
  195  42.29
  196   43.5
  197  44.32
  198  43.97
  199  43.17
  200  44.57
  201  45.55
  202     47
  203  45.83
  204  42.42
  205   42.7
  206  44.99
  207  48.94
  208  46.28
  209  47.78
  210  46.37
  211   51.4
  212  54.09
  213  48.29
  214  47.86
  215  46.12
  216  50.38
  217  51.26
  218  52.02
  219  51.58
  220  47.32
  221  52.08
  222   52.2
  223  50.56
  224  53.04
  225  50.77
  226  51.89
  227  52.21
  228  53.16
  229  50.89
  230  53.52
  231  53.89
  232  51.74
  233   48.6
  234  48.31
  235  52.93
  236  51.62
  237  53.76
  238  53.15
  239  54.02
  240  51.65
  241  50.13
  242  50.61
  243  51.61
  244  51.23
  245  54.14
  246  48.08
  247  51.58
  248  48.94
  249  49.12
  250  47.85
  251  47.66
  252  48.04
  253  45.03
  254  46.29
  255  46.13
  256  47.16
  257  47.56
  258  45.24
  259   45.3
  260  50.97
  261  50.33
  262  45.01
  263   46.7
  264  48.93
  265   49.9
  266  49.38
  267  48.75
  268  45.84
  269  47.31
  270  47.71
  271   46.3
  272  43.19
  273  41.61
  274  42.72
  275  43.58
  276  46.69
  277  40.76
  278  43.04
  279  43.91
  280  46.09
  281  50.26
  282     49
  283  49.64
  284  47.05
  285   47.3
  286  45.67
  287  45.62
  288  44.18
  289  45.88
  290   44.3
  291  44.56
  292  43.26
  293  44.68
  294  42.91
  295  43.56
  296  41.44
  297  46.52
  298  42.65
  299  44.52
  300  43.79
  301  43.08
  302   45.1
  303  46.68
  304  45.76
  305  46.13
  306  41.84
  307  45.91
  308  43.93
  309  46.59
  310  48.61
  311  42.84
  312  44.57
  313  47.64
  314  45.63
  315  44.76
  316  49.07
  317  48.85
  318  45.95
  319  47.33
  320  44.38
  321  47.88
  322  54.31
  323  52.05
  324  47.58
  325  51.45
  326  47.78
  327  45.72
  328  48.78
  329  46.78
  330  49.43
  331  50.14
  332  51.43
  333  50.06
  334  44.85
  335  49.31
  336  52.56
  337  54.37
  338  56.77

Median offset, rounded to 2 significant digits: -3.0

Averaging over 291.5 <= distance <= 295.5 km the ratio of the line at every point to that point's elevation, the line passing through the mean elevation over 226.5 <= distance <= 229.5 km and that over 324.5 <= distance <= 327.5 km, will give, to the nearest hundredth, 1.14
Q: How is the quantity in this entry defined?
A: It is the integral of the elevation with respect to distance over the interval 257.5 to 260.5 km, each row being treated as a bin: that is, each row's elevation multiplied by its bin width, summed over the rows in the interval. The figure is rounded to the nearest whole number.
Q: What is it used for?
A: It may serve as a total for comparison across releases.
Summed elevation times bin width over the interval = 142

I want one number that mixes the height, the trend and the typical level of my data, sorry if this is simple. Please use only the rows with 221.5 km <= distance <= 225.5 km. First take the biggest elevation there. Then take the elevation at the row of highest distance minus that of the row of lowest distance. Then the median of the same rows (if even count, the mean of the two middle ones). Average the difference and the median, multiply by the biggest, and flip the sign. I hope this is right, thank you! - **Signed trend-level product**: -1327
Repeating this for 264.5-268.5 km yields -1123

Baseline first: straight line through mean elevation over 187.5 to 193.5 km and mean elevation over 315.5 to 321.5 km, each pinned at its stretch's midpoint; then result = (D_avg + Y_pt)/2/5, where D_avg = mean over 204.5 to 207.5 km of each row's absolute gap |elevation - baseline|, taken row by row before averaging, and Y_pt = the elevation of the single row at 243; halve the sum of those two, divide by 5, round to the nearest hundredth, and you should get 5.39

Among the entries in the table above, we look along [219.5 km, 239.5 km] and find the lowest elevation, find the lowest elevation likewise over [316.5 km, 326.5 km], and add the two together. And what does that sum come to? 91.7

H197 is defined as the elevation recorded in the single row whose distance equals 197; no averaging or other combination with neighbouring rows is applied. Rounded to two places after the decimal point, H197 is 44.32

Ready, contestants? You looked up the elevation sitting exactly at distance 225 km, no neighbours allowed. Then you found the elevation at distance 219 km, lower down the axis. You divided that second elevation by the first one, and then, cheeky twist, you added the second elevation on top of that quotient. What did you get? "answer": 53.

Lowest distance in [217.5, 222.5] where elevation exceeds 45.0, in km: 218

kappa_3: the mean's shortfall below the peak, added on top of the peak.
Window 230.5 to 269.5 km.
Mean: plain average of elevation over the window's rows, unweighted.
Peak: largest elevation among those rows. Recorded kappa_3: 59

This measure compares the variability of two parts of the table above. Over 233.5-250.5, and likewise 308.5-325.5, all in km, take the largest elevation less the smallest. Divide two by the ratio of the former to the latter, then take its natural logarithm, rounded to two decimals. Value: 1.29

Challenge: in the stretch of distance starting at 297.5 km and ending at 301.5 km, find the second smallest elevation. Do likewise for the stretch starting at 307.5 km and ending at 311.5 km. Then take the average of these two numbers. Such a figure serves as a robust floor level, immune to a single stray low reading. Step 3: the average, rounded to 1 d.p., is 43.5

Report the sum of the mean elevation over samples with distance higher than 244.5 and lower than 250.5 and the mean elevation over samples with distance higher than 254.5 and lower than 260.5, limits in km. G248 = 97.0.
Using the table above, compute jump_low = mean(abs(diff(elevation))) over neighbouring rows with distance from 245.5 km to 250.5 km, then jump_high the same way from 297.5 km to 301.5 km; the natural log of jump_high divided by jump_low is -0.54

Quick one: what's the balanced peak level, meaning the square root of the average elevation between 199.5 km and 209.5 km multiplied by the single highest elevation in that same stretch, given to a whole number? 47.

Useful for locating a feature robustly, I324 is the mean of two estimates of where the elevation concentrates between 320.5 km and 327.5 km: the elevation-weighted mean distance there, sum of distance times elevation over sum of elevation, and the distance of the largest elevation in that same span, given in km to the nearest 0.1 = 323.0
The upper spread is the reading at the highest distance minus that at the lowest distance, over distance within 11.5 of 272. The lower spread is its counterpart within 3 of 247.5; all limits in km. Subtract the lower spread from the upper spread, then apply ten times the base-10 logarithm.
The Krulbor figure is 7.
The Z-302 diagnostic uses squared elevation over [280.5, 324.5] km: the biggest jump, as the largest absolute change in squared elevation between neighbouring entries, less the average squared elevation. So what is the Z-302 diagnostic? -1464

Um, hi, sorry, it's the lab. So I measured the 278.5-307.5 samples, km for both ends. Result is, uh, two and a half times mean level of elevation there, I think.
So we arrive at 113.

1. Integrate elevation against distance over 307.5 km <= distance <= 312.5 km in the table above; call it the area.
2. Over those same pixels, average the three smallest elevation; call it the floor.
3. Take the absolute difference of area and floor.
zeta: 183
